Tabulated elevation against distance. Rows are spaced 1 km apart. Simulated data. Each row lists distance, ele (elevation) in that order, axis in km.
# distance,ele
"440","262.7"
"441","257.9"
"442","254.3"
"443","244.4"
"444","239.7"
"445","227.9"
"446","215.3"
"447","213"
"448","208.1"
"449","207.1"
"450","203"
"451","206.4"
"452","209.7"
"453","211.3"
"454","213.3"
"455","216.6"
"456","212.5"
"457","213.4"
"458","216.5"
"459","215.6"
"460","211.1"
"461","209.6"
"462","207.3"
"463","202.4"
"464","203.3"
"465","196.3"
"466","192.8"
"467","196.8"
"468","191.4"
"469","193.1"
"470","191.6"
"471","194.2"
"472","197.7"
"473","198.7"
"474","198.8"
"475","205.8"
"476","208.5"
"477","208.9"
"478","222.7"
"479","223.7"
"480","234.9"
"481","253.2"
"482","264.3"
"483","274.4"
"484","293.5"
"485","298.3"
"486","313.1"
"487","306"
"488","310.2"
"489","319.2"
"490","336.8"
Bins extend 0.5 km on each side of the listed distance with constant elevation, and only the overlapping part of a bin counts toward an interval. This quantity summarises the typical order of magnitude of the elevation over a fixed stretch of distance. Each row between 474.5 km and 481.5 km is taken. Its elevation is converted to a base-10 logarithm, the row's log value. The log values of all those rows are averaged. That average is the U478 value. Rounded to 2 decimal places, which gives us 2.35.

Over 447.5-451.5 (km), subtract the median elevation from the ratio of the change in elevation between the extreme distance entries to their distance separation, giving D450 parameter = -207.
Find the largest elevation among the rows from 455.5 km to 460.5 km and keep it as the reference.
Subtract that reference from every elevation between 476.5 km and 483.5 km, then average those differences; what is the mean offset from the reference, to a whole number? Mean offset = 24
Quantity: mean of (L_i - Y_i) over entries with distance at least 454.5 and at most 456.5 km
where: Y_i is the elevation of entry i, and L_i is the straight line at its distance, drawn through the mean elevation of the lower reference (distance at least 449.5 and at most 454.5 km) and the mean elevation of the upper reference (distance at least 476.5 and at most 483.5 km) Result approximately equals -2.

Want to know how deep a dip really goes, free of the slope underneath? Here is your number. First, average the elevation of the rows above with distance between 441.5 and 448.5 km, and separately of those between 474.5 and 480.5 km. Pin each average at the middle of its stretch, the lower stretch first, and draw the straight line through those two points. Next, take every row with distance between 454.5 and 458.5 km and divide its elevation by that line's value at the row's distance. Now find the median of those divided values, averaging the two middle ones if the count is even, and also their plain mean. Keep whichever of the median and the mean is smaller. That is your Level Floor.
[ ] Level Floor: 0.95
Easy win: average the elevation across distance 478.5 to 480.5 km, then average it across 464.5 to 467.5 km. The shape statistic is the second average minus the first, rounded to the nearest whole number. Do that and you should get -34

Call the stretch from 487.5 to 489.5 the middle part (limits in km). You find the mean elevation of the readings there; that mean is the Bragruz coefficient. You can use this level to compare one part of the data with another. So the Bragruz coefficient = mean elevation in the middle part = 314.7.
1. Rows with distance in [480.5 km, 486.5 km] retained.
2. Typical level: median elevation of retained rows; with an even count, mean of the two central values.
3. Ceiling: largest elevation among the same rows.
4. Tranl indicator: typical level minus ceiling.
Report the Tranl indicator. -29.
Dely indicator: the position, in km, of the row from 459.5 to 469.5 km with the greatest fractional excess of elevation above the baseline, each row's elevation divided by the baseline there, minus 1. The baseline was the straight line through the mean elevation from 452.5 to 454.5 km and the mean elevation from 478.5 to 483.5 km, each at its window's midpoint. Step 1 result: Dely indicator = 460 km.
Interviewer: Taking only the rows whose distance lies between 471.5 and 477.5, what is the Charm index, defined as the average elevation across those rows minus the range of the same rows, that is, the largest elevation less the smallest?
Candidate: 192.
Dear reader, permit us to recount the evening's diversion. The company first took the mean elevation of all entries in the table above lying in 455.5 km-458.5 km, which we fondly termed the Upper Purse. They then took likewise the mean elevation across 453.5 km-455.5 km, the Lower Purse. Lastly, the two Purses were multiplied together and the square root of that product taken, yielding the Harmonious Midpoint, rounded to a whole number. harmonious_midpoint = 215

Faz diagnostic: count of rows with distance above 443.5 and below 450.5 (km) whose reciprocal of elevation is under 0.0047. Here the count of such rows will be 4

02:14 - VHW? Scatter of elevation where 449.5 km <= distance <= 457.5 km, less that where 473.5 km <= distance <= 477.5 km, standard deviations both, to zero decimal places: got 0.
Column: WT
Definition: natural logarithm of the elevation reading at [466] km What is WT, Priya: 5.26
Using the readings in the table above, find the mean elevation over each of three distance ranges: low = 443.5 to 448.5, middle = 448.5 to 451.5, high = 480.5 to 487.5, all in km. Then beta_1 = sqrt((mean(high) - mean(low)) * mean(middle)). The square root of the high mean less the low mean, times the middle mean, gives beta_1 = 116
